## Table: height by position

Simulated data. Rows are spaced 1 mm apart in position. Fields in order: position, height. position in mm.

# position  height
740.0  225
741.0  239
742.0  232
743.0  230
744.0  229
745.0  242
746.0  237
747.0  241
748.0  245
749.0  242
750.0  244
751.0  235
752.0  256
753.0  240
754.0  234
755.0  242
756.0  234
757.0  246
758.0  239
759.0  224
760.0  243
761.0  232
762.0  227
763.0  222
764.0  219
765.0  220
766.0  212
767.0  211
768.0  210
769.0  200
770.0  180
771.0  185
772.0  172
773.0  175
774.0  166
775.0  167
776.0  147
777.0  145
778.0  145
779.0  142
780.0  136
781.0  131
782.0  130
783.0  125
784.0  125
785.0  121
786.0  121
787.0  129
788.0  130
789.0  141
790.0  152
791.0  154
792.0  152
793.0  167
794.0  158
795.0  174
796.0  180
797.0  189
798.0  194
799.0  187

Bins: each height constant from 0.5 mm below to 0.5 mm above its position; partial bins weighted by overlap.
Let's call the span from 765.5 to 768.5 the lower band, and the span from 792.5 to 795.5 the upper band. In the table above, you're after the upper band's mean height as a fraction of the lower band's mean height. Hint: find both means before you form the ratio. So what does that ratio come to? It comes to 0.79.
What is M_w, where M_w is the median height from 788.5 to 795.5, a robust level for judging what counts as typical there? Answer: 154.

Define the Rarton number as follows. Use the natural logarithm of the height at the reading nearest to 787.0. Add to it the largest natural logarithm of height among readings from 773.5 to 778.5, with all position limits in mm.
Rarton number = 10.0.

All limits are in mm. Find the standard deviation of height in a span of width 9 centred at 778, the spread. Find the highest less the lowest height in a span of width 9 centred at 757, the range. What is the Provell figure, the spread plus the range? 35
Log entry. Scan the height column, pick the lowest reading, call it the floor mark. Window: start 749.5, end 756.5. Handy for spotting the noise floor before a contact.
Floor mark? 234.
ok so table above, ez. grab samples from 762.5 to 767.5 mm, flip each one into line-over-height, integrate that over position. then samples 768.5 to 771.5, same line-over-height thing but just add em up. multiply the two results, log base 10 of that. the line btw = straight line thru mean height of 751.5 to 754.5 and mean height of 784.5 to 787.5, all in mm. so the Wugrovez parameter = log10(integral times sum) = 1.13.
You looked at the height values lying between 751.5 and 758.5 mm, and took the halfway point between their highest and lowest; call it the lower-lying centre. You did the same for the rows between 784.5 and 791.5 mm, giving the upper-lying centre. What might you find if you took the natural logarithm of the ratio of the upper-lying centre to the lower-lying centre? -0.6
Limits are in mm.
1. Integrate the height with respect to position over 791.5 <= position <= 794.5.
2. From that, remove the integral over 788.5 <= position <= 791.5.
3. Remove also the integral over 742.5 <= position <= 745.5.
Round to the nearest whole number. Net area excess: -671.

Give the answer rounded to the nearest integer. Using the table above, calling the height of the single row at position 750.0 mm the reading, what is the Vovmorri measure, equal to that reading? 244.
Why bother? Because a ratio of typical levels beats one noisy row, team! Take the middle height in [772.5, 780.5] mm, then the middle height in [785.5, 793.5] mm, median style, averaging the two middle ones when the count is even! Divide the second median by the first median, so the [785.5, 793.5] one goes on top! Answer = 1.00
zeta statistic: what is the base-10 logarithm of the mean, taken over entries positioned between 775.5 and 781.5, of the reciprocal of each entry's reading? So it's -2.15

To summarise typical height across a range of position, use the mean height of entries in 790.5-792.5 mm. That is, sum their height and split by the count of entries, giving 153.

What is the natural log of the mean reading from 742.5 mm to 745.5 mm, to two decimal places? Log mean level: 5.45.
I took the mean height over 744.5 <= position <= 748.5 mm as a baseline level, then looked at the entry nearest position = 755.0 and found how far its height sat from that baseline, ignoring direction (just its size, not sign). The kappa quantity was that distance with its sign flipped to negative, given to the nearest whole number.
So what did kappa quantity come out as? -1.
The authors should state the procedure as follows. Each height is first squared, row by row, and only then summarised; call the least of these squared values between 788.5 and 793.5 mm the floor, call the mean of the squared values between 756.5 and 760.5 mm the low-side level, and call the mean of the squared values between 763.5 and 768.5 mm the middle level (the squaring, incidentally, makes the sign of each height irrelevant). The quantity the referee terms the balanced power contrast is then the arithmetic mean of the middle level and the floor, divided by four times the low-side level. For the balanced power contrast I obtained 0.15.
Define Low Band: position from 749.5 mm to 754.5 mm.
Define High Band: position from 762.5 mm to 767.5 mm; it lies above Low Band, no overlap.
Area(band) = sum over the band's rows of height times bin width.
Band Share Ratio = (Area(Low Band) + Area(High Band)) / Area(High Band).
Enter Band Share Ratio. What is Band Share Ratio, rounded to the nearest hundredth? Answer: 2.12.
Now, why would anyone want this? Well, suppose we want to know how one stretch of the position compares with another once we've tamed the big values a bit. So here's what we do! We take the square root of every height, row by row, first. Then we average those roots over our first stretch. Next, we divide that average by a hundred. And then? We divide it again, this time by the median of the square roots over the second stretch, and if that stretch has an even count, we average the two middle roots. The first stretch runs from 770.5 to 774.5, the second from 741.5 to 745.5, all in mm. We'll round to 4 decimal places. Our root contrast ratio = 0.0087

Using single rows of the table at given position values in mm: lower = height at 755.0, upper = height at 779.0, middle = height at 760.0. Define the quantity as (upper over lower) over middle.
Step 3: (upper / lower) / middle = 0.0024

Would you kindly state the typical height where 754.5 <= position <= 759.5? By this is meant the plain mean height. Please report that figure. 237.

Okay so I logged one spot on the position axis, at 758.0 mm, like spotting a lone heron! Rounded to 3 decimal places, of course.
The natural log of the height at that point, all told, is 5.476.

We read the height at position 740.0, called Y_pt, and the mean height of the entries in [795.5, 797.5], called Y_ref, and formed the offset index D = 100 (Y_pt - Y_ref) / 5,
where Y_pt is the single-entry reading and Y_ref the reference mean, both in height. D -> 810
